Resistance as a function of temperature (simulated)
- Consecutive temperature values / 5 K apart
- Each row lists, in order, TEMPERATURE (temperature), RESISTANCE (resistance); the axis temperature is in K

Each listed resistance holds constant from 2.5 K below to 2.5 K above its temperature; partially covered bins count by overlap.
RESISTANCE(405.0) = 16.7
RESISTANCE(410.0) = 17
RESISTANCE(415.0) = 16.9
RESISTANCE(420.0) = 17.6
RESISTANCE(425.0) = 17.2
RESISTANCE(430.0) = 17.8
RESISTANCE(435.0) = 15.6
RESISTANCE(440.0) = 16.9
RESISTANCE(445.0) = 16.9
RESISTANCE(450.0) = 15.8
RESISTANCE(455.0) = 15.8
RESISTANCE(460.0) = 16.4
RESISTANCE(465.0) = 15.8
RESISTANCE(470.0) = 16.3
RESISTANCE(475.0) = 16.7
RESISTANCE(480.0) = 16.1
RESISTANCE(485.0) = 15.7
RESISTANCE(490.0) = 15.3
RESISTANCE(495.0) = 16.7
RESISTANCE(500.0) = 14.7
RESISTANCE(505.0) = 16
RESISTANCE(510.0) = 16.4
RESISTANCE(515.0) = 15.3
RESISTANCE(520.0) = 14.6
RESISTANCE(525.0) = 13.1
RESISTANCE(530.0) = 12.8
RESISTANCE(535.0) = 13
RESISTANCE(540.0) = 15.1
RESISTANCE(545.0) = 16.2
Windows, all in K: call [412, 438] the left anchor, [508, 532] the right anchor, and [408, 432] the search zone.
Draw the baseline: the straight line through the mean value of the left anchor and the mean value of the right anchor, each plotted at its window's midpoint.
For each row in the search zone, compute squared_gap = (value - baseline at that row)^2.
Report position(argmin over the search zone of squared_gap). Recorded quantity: 425.0 K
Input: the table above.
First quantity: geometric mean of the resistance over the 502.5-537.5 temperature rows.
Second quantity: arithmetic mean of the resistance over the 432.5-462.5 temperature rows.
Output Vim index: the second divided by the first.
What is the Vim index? 1.13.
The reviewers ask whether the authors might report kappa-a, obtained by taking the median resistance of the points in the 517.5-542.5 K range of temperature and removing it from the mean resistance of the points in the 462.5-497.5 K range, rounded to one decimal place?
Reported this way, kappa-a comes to 3.0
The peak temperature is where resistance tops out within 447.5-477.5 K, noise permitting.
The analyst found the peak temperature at 475.0 K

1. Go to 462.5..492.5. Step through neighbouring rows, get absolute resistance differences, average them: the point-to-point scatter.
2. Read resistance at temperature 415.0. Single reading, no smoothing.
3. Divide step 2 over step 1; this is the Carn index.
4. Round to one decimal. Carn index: 36.7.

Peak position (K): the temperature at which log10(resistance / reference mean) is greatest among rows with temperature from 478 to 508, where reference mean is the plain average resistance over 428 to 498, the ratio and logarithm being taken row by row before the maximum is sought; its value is 495.0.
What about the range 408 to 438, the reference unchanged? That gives 430.0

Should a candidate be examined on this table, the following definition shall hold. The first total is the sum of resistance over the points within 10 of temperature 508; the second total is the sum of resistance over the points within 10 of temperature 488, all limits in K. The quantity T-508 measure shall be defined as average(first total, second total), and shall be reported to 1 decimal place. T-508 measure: 63.1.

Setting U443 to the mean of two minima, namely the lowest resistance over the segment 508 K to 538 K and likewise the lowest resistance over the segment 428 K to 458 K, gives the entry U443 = 14.2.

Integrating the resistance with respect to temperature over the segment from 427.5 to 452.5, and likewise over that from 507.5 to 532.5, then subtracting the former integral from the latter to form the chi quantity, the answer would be -54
